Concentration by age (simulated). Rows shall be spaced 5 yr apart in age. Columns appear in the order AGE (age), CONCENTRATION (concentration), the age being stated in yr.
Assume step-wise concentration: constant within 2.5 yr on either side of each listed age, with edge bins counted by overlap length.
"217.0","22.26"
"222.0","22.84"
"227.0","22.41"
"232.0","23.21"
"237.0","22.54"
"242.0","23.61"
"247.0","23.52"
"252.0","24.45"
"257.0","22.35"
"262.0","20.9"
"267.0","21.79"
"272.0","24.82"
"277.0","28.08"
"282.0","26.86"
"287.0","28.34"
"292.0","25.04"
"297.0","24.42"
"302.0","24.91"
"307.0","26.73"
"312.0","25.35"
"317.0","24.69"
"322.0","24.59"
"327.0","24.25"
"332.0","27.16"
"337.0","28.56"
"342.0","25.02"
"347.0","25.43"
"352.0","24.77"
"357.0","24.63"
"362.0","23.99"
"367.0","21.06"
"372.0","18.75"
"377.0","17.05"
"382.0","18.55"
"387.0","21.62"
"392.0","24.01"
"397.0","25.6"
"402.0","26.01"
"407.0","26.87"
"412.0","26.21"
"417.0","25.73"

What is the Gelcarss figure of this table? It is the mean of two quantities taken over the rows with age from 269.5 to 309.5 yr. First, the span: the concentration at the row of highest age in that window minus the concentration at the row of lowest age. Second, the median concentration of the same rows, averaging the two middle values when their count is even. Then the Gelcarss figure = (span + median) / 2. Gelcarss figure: 13.9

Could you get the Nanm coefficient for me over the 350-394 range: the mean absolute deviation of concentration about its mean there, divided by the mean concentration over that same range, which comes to 0.11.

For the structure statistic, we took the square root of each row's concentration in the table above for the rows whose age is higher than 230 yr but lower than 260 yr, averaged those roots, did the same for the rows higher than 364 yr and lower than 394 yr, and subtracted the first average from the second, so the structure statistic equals -0.34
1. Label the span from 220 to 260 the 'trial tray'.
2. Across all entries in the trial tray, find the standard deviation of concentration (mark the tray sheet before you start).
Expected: 0.7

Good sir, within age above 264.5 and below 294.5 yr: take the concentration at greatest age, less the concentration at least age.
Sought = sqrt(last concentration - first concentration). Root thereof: 1.8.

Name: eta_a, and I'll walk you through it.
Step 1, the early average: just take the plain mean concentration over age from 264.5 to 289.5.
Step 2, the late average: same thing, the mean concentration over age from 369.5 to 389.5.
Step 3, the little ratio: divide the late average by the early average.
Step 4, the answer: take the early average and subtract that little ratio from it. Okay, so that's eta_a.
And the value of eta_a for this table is 25.2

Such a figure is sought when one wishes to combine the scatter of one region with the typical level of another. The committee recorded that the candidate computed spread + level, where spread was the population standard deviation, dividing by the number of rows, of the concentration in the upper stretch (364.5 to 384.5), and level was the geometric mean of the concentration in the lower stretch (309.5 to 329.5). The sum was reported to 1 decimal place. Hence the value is 26.2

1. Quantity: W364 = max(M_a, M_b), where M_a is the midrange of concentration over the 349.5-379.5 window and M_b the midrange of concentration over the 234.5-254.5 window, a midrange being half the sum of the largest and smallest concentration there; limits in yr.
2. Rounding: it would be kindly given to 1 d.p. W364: 23.5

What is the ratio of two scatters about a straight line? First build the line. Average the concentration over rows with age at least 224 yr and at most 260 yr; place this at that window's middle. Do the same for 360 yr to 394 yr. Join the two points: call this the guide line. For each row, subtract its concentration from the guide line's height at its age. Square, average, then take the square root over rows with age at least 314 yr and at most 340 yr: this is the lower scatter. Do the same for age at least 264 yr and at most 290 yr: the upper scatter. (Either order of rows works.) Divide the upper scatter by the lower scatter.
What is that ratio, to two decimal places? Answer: 0.93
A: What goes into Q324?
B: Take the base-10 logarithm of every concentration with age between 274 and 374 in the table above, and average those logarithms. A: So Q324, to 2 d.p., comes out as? 1.40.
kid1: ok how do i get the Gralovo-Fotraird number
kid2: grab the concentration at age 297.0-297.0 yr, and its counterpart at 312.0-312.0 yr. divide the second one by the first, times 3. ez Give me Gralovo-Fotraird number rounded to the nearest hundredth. 3.11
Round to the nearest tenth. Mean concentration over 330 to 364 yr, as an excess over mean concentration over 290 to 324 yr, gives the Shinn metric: 0.5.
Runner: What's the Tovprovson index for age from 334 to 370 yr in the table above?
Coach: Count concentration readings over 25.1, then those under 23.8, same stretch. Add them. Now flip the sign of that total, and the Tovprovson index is -3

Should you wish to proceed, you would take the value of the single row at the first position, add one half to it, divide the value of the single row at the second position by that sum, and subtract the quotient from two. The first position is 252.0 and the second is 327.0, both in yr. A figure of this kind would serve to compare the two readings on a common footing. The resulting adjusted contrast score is 1.03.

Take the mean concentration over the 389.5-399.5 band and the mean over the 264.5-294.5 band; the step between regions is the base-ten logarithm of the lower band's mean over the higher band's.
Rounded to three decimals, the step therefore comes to 0.017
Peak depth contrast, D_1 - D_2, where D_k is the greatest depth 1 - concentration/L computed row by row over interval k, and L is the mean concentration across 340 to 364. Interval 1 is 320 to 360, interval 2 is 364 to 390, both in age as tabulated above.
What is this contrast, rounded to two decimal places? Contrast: -0.29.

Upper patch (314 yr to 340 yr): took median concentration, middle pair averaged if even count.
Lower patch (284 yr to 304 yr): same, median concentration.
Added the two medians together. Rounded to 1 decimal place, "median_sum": 49.7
